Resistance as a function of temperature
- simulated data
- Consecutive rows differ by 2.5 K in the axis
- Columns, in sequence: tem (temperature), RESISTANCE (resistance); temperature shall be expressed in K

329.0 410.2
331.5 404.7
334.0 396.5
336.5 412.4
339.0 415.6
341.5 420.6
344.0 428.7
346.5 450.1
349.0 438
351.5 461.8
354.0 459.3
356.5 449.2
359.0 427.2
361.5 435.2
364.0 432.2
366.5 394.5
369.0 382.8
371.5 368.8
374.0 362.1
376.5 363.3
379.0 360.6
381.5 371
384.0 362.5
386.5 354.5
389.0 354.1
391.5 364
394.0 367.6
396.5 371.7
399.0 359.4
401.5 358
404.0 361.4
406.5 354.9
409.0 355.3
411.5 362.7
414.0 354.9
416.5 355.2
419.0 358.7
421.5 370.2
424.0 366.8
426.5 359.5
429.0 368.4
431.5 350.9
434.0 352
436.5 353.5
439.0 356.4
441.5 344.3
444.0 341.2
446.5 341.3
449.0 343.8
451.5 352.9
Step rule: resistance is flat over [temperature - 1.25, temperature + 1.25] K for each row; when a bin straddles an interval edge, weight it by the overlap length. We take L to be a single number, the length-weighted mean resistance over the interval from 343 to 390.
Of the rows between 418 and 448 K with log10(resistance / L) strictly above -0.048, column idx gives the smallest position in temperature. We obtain 421.5 K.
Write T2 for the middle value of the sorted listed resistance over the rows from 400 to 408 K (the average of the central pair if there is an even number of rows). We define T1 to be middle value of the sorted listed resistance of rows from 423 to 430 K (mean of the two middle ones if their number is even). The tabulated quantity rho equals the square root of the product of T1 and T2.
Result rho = 362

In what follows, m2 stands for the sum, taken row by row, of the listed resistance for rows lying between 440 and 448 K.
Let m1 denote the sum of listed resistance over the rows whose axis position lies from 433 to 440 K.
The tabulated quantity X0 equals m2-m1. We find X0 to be -35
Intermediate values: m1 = 1062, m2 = 1027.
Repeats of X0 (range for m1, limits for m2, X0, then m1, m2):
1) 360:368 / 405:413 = -189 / 1262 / 1073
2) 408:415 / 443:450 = -47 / 1073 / 1026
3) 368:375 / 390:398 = -10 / 1114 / 1103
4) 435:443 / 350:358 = 316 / 1054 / 1370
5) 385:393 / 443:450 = -46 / 1073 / 1026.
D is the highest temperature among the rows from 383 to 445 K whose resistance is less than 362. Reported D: 444.0 K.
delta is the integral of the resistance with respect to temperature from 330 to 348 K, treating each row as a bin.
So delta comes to 7534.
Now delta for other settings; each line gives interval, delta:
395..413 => 6489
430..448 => 6277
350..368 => 7854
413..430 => 6153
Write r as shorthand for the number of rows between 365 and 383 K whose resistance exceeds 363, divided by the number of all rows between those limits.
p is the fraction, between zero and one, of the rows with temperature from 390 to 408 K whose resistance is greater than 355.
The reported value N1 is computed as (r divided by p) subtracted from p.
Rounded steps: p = 0.86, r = 0.7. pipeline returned 0.0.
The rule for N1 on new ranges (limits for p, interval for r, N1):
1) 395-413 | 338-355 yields -0.3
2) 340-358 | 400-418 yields 1.0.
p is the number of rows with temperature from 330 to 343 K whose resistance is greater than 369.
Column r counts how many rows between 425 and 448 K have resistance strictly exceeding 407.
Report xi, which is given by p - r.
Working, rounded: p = 5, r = 0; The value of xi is 5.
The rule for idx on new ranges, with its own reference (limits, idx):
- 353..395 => 354.0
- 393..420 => 394.0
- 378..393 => 381.5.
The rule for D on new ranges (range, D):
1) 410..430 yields 426.5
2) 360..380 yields 379.0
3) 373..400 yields 399.0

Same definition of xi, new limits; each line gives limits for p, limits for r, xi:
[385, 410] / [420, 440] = 1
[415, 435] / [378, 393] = 1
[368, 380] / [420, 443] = 1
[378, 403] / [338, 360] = -7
